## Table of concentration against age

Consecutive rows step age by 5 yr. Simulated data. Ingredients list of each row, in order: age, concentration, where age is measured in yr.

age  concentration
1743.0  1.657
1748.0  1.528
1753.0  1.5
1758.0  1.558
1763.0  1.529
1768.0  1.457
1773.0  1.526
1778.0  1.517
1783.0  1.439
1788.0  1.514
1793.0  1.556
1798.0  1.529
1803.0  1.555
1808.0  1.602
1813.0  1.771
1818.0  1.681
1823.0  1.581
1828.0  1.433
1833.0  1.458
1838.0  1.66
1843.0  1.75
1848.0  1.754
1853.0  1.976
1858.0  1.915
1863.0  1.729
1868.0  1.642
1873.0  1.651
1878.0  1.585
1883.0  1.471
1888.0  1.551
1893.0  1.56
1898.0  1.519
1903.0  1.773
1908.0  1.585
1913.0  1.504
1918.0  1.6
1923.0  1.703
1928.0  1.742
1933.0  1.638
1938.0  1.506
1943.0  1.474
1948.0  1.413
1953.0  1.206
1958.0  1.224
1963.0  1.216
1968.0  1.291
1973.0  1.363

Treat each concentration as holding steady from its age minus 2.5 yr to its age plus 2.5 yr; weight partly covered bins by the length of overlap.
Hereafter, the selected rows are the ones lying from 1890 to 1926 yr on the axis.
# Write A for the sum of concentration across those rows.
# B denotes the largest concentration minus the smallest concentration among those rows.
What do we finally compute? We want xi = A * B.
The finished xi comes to 3.0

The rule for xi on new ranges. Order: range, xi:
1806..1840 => 3.8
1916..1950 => 3.6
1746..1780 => 1.1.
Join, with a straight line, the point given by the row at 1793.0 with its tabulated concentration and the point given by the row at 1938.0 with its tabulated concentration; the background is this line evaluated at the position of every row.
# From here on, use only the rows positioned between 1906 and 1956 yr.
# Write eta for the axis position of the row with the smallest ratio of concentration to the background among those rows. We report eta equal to 1953.0 yr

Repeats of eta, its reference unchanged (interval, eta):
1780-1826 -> 1783.0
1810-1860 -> 1828.0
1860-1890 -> 1883.0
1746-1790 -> 1783.0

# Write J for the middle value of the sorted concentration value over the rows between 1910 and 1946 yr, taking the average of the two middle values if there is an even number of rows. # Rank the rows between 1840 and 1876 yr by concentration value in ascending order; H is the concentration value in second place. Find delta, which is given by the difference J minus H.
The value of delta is -0.05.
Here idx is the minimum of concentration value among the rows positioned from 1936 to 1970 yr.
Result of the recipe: 1.206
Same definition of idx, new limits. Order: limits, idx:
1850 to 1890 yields 1.471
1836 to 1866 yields 1.66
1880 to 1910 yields 1.471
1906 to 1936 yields 1.504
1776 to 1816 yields 1.439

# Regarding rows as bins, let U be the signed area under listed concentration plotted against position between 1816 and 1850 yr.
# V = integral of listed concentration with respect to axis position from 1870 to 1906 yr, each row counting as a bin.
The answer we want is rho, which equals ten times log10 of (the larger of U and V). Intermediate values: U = 54.9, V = 57.2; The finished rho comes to 17.6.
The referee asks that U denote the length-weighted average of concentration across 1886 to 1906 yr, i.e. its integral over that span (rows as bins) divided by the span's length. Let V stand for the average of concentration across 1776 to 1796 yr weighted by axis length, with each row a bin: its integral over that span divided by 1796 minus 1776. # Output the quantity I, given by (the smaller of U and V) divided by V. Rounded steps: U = 1.60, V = 1.51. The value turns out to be 1.00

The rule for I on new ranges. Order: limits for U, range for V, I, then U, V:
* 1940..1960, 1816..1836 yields 0.87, 1.34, 1.54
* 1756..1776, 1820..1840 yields 0.99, 1.52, 1.53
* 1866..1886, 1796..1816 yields 0.98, 1.58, 1.62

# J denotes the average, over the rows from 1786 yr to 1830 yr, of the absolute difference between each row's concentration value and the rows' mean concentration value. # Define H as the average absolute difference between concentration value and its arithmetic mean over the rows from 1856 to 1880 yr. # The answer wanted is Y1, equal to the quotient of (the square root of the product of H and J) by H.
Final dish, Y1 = 0.86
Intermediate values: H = 0.094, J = 0.07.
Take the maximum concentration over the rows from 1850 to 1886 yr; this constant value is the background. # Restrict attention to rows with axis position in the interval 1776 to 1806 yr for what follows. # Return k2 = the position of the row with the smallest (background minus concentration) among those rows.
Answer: 1793.0 yr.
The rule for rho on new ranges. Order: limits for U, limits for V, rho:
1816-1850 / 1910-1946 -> 17.6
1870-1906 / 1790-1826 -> 17.6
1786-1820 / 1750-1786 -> 17.4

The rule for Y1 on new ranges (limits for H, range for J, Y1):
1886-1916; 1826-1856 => 1.55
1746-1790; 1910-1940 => 1.67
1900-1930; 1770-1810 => 0.59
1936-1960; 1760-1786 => 0.55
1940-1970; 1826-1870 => 1.21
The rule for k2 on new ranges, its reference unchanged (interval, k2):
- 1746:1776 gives 1758.0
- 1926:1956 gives 1928.0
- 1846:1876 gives 1853.0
